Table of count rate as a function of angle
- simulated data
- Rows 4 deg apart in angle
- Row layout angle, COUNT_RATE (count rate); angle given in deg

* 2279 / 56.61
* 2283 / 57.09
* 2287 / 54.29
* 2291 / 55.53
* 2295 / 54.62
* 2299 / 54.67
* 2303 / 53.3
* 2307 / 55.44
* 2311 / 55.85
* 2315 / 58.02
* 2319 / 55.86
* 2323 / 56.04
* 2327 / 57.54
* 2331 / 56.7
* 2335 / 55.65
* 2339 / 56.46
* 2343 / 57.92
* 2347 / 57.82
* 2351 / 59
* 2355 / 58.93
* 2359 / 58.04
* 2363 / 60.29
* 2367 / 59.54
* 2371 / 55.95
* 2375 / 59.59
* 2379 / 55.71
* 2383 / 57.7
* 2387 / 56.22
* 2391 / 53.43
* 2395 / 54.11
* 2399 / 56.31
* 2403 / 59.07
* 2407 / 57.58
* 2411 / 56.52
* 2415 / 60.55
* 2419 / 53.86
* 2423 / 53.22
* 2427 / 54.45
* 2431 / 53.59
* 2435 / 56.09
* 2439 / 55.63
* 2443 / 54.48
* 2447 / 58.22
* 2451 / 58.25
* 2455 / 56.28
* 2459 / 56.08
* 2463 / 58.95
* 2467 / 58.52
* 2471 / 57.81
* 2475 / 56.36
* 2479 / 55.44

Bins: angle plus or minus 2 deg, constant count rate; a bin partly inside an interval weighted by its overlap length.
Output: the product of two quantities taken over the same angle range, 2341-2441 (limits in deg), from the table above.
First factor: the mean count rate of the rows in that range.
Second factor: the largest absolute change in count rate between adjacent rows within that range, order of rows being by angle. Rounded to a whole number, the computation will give 380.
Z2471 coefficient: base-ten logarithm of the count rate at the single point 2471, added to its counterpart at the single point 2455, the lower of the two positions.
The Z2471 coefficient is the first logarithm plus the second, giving 3.51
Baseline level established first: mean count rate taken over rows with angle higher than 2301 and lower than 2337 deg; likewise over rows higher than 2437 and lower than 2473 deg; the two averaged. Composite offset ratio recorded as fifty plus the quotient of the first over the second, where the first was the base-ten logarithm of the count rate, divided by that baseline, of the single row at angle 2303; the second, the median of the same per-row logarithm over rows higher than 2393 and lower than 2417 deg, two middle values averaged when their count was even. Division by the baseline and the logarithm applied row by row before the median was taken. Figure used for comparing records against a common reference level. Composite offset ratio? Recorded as 42.6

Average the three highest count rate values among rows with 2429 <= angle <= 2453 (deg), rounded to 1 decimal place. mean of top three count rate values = 57.5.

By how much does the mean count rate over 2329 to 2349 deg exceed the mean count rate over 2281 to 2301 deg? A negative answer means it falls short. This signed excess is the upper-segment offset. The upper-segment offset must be 1.7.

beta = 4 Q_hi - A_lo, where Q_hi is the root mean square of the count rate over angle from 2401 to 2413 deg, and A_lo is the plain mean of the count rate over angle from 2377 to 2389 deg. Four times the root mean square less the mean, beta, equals 174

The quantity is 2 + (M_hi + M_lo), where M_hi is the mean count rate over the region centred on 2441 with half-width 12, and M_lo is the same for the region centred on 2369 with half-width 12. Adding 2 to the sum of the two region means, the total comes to 116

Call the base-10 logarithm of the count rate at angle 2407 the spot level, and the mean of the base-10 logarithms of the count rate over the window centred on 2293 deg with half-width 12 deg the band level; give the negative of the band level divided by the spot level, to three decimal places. -0.988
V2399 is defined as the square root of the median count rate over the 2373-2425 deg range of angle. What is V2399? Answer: 7.50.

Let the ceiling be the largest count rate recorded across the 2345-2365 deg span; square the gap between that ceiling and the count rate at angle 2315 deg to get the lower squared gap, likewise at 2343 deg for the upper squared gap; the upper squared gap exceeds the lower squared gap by 0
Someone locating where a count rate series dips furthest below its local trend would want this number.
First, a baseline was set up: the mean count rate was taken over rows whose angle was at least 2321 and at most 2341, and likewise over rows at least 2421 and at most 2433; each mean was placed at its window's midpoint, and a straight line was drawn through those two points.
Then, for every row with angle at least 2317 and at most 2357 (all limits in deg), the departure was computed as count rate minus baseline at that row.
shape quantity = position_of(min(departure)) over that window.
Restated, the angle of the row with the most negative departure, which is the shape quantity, 2319 deg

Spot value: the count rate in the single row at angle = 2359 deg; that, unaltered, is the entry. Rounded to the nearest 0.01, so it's 58.04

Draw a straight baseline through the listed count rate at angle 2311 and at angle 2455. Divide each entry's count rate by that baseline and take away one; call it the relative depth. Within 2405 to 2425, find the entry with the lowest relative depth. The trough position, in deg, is 2423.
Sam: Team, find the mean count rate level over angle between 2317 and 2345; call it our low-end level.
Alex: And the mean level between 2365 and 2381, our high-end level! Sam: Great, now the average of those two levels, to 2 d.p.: 57.15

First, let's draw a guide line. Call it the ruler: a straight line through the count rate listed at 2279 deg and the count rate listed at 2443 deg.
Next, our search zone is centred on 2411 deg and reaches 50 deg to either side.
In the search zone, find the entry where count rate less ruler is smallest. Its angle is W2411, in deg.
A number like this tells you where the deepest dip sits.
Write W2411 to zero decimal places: 2391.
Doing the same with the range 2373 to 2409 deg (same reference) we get 2391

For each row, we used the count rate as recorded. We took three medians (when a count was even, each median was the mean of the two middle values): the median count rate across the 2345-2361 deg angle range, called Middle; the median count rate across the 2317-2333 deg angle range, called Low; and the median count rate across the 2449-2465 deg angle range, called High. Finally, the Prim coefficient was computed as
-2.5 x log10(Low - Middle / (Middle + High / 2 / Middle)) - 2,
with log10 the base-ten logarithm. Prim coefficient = -6.36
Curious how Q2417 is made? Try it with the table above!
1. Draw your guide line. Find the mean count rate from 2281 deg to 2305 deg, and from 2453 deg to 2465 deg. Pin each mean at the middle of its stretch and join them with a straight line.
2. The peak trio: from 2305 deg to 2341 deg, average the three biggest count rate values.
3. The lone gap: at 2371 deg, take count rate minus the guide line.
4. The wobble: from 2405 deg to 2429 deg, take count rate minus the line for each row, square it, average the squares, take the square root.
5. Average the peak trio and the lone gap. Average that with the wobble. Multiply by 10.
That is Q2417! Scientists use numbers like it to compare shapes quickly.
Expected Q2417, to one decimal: 156.7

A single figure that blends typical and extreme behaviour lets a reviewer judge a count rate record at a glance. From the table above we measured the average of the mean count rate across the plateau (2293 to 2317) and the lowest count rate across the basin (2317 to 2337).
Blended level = 55.5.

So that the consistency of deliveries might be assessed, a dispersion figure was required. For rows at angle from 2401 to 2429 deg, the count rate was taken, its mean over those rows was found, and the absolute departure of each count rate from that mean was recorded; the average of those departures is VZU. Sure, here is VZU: 2.25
